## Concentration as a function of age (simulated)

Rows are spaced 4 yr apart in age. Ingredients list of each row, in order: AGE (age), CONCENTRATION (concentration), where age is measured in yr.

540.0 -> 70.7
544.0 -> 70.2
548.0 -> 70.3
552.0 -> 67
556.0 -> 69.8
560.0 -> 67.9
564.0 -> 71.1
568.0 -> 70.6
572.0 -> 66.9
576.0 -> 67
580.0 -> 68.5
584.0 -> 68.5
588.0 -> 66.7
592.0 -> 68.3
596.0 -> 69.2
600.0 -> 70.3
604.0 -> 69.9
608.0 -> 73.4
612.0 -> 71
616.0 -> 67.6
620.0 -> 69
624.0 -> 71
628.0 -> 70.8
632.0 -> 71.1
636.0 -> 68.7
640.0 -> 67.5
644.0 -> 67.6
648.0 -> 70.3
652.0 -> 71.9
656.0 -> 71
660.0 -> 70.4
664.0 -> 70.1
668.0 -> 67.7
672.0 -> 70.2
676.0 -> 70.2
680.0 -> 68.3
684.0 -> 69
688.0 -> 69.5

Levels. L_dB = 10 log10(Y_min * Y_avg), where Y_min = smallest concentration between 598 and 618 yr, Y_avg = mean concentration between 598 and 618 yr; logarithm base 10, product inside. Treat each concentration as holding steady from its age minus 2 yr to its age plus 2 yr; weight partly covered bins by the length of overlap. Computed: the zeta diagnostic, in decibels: 36.8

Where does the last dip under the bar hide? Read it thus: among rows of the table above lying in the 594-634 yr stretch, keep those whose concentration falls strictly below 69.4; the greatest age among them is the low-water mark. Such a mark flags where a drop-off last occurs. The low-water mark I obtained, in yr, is 620.0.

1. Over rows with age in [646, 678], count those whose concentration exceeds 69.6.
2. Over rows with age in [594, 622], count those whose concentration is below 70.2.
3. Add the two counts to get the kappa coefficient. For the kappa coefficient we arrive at 11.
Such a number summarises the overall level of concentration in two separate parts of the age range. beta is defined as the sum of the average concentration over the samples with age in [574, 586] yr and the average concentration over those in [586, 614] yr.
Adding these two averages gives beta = 138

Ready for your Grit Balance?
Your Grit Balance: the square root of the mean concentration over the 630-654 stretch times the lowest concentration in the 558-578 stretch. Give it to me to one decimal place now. 68.2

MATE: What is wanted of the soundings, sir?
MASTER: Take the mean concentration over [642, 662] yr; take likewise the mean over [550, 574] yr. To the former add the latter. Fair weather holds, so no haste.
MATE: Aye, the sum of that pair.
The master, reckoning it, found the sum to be 139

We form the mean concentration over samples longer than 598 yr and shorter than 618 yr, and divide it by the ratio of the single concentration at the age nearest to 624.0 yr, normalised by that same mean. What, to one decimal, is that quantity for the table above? 69.9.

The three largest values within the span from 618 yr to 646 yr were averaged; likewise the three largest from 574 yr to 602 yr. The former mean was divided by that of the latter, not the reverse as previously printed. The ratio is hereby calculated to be 1.02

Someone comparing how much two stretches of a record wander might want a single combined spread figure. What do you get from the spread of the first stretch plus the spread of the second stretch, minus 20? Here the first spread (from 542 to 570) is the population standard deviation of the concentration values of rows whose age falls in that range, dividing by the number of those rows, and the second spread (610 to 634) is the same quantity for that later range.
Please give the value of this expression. -17.3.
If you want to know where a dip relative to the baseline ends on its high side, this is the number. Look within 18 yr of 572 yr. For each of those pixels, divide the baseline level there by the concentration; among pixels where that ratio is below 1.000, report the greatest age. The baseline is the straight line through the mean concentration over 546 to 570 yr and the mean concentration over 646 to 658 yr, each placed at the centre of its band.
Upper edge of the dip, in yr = 568.0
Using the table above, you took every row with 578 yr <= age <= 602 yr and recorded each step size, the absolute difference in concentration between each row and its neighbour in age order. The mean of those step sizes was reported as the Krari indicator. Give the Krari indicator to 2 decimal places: 1.08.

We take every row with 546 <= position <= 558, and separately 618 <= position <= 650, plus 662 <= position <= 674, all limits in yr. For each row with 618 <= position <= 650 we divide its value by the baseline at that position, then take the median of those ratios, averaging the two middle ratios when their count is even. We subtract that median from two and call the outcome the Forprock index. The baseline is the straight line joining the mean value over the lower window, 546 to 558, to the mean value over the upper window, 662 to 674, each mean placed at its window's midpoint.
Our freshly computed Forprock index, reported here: 0.99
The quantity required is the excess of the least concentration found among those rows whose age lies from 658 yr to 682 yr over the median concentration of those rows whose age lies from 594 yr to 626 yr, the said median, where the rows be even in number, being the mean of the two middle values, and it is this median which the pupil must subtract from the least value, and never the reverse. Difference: -2.4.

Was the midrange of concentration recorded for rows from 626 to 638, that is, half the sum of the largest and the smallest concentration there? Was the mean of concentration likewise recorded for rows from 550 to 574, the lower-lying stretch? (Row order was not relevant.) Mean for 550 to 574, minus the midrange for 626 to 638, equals -1.0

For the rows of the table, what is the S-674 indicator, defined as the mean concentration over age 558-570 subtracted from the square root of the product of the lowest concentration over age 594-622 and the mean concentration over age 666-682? -1.5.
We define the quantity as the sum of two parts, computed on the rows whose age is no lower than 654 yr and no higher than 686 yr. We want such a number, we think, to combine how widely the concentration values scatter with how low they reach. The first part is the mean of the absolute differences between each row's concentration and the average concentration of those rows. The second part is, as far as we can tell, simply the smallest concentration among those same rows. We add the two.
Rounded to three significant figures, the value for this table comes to 68.7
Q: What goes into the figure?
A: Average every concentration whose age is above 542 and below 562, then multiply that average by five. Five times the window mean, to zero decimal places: 345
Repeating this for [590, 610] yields 351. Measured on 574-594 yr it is 339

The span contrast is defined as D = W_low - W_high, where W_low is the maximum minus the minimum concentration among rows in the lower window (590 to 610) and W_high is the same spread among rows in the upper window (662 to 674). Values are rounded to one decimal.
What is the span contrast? 2.6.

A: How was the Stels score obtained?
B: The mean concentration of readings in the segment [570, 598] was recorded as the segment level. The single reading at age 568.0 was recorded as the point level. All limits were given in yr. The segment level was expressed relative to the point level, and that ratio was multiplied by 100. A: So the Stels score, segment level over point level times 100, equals 96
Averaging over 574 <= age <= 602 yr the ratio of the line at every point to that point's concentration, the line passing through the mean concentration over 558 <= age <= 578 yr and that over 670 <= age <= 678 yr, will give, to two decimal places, 1.01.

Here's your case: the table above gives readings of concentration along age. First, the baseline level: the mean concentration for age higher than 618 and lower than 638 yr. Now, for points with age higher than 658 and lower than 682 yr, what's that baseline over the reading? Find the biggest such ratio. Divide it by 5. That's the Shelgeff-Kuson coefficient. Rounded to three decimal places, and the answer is 0.207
